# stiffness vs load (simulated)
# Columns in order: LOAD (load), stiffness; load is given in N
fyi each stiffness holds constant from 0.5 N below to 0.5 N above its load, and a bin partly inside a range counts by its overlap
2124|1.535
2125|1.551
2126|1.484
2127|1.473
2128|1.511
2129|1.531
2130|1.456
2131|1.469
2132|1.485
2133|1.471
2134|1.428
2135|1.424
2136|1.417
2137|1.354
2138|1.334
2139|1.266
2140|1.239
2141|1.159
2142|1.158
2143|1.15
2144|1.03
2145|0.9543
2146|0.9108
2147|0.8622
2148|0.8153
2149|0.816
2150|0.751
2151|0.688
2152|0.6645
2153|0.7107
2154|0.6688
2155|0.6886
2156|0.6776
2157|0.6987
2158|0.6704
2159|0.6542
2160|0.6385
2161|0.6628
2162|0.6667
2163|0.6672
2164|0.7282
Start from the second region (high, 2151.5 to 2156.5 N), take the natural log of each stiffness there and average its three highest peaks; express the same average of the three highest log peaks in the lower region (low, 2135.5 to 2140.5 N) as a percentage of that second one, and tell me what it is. -85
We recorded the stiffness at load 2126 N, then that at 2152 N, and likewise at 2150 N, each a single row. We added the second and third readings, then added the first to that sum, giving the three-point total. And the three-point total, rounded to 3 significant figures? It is 2.90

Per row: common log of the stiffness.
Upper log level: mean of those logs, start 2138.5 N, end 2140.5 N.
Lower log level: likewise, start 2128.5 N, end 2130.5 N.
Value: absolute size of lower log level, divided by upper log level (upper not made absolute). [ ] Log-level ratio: 1.78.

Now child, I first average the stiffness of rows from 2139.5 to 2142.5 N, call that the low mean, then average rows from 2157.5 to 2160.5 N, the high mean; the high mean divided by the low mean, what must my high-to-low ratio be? 0.55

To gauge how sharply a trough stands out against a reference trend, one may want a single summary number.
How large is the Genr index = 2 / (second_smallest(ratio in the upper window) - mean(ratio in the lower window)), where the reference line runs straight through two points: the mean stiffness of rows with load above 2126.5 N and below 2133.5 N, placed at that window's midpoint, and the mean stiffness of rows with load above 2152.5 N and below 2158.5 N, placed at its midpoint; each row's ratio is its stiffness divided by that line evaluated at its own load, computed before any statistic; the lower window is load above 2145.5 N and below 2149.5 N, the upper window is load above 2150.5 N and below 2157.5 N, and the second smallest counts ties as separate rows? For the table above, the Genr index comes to -27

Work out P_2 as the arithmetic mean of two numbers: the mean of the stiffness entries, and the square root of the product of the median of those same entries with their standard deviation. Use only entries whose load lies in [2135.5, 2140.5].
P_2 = 0.8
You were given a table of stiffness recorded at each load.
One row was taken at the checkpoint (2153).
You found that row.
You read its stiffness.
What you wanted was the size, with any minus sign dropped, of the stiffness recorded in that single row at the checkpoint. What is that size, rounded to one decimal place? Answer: 0.7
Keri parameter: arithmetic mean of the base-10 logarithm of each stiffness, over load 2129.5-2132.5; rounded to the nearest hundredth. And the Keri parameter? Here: 0.17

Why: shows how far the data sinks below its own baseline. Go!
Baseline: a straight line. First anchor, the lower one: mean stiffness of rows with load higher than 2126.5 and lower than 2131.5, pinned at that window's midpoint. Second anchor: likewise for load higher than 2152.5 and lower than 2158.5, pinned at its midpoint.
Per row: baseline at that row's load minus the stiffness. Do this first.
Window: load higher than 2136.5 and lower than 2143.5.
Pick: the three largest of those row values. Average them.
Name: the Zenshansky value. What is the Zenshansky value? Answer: -0.060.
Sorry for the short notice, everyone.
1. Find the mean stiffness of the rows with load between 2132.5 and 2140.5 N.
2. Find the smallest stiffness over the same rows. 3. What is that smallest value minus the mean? -0.13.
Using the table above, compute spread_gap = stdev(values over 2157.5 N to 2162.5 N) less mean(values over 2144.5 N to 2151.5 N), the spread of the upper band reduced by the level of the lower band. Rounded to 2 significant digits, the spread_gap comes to -0.82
